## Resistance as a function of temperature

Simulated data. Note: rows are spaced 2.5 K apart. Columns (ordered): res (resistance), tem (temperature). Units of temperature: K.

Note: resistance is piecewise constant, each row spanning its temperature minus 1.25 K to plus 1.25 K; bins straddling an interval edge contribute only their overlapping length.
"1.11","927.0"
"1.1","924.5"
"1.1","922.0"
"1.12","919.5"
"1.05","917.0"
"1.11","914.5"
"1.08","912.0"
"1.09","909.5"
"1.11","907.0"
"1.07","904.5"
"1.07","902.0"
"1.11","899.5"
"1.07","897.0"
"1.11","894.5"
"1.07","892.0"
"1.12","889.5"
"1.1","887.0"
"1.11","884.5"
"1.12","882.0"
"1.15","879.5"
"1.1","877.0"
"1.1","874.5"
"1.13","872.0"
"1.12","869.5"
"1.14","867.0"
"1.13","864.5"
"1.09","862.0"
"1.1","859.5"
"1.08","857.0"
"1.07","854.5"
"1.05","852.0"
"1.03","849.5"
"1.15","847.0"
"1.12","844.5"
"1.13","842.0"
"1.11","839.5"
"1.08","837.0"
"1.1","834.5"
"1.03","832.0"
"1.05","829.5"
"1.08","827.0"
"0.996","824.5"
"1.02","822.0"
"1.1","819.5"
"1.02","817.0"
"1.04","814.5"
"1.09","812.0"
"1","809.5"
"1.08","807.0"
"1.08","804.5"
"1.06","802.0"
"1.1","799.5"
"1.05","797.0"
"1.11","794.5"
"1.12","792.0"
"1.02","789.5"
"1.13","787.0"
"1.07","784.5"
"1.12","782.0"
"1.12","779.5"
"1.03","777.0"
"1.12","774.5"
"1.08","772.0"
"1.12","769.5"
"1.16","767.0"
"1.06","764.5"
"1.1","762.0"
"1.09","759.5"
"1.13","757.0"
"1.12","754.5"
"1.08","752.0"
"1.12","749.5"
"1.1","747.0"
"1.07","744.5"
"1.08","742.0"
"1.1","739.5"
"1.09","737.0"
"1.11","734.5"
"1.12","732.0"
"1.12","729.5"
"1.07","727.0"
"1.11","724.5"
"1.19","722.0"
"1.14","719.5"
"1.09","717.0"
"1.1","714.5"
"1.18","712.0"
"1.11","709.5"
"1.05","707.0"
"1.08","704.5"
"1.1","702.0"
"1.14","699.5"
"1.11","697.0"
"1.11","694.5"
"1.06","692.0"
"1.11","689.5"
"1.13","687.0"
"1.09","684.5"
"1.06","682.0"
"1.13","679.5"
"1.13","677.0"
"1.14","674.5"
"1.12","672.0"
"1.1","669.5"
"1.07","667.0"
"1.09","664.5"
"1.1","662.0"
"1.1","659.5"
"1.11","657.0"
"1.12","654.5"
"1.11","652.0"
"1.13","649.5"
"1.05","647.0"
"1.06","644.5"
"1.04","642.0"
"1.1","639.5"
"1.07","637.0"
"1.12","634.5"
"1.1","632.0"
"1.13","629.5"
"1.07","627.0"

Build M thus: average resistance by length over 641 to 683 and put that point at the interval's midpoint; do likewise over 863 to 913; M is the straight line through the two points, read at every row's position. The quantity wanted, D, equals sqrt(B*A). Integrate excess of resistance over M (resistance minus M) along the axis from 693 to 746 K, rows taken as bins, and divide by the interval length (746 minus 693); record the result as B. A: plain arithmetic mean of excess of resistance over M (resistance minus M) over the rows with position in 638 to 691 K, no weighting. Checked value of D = 0.0031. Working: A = 0.0012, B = 0.008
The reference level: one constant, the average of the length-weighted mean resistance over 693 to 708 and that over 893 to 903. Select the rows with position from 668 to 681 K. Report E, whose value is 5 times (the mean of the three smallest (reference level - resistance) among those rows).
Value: -0.20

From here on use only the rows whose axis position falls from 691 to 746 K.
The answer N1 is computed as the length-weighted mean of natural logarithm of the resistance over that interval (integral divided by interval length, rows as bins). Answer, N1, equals 0.100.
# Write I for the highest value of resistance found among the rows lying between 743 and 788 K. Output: 1.16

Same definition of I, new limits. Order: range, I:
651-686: 1.14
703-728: 1.19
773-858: 1.15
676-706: 1.14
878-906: 1.15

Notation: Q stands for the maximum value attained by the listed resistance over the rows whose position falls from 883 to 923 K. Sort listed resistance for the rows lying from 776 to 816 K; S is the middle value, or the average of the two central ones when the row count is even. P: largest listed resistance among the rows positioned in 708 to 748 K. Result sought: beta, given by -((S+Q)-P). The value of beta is -1.01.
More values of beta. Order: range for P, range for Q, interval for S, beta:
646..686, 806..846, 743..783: -1.10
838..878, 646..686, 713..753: -1.09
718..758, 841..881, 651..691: -1.07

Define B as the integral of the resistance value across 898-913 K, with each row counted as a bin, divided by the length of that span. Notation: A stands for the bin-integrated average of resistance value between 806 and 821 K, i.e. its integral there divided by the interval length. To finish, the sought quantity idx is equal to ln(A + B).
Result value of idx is 0.762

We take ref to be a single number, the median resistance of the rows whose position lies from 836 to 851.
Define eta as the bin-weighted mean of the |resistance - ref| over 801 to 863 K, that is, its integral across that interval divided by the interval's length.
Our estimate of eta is 0.049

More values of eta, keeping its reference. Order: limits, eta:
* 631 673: 0.025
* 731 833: 0.038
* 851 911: 0.023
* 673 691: 0.022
